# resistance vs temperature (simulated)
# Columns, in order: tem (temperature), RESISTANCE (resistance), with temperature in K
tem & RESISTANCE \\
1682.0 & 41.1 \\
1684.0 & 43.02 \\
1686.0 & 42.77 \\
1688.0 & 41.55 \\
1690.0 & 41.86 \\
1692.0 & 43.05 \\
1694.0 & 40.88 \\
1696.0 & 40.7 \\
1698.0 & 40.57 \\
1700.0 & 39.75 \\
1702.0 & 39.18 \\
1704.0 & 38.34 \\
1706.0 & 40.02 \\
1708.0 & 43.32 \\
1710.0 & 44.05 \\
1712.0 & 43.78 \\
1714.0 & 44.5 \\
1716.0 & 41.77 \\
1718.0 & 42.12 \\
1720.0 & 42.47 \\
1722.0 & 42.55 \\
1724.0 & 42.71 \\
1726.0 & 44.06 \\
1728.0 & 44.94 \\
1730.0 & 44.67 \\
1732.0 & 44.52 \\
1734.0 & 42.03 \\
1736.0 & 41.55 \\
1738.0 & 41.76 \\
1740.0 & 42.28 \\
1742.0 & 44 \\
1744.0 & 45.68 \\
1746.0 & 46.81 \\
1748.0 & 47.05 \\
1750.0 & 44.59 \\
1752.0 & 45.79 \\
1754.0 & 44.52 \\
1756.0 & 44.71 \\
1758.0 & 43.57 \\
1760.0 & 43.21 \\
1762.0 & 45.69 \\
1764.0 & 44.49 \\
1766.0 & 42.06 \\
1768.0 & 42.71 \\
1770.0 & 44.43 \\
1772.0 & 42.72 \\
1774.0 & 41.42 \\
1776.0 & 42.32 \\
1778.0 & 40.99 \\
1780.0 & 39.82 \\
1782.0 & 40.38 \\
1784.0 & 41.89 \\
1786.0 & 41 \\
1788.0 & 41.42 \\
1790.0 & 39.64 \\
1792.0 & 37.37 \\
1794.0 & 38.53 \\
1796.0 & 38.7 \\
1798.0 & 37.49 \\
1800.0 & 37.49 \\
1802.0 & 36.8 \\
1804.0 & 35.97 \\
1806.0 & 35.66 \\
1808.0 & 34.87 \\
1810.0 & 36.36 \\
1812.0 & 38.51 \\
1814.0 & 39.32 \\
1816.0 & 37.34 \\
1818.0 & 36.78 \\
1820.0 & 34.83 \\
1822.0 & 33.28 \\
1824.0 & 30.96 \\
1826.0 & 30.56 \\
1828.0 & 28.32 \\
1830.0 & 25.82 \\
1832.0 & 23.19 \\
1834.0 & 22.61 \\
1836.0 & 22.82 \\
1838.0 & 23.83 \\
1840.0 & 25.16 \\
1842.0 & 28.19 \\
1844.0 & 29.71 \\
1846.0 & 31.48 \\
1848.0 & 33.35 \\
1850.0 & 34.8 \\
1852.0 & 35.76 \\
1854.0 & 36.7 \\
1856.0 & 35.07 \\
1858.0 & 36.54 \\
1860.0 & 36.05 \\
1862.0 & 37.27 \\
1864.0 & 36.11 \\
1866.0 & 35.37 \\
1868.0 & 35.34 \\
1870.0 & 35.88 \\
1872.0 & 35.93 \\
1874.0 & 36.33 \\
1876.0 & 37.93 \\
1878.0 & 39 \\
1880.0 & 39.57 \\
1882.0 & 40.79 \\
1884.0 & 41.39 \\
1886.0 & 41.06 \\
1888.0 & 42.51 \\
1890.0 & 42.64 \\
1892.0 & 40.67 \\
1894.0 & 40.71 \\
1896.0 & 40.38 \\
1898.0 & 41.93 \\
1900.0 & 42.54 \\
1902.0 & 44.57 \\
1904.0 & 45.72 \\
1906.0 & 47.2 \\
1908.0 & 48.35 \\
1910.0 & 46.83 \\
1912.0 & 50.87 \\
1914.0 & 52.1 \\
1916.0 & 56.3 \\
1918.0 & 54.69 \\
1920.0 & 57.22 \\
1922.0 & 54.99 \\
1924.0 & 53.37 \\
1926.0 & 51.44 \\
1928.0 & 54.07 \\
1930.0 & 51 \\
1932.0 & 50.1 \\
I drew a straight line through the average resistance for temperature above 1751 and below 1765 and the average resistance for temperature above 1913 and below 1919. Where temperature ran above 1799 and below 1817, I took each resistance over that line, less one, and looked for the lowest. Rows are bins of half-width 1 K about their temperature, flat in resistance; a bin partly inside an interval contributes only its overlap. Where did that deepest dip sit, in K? 1808.0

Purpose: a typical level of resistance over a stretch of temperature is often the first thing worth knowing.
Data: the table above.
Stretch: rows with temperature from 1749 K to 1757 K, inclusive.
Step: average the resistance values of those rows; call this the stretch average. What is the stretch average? 45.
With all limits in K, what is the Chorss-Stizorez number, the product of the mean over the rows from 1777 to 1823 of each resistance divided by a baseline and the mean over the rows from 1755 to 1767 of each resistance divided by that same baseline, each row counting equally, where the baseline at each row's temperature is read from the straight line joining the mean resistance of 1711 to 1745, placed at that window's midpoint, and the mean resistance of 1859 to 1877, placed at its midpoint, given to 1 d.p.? 1.0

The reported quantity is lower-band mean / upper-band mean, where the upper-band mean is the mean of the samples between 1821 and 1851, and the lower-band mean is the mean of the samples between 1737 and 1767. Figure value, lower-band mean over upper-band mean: 1.6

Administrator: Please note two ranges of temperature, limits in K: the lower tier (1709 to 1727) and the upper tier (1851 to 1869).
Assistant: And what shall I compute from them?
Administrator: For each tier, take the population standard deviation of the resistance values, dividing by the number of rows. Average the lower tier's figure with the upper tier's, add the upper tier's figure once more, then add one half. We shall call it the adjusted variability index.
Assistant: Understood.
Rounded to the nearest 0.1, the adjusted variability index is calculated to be 2.0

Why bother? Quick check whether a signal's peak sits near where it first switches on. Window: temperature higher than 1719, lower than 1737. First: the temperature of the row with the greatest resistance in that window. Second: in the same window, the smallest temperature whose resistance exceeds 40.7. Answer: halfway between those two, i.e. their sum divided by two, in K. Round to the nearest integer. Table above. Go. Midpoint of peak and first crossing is 1724 K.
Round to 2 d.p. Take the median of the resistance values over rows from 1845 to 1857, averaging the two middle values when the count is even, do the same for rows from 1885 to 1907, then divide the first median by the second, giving 0.82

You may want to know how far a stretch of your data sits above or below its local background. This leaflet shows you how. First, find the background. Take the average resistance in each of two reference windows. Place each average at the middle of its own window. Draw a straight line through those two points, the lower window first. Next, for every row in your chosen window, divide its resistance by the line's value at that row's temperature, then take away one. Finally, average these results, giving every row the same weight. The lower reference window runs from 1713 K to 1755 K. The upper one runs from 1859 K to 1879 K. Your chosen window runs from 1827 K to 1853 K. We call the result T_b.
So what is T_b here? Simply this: -0.26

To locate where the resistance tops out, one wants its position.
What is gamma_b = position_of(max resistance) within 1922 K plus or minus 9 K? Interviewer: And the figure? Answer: 1920.0 K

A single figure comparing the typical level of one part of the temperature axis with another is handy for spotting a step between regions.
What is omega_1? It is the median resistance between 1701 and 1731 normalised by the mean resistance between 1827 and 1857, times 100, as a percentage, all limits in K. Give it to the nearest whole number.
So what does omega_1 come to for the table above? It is 147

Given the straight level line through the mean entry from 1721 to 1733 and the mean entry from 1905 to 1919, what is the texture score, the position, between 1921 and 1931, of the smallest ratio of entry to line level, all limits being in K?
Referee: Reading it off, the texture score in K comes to 1930.0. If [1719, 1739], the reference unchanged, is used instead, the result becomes 1736.0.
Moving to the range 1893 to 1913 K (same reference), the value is 1896.0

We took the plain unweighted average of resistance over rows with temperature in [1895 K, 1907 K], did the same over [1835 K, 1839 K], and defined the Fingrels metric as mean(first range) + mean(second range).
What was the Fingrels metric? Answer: 67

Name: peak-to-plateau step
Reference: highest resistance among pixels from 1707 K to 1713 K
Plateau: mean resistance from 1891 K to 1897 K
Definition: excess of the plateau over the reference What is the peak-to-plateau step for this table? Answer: -3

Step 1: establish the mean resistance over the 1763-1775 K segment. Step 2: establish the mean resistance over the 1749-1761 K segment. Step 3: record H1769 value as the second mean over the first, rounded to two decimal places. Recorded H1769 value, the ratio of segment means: 1.03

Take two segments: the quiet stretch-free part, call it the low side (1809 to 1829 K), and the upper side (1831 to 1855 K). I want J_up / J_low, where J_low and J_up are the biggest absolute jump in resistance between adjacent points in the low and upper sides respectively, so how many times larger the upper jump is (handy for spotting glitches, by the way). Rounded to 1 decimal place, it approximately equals 1.3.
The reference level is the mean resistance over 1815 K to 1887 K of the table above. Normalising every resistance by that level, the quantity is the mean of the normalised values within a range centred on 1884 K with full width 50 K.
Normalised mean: 1.20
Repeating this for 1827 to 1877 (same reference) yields 0.96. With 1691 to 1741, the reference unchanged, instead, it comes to 1.26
